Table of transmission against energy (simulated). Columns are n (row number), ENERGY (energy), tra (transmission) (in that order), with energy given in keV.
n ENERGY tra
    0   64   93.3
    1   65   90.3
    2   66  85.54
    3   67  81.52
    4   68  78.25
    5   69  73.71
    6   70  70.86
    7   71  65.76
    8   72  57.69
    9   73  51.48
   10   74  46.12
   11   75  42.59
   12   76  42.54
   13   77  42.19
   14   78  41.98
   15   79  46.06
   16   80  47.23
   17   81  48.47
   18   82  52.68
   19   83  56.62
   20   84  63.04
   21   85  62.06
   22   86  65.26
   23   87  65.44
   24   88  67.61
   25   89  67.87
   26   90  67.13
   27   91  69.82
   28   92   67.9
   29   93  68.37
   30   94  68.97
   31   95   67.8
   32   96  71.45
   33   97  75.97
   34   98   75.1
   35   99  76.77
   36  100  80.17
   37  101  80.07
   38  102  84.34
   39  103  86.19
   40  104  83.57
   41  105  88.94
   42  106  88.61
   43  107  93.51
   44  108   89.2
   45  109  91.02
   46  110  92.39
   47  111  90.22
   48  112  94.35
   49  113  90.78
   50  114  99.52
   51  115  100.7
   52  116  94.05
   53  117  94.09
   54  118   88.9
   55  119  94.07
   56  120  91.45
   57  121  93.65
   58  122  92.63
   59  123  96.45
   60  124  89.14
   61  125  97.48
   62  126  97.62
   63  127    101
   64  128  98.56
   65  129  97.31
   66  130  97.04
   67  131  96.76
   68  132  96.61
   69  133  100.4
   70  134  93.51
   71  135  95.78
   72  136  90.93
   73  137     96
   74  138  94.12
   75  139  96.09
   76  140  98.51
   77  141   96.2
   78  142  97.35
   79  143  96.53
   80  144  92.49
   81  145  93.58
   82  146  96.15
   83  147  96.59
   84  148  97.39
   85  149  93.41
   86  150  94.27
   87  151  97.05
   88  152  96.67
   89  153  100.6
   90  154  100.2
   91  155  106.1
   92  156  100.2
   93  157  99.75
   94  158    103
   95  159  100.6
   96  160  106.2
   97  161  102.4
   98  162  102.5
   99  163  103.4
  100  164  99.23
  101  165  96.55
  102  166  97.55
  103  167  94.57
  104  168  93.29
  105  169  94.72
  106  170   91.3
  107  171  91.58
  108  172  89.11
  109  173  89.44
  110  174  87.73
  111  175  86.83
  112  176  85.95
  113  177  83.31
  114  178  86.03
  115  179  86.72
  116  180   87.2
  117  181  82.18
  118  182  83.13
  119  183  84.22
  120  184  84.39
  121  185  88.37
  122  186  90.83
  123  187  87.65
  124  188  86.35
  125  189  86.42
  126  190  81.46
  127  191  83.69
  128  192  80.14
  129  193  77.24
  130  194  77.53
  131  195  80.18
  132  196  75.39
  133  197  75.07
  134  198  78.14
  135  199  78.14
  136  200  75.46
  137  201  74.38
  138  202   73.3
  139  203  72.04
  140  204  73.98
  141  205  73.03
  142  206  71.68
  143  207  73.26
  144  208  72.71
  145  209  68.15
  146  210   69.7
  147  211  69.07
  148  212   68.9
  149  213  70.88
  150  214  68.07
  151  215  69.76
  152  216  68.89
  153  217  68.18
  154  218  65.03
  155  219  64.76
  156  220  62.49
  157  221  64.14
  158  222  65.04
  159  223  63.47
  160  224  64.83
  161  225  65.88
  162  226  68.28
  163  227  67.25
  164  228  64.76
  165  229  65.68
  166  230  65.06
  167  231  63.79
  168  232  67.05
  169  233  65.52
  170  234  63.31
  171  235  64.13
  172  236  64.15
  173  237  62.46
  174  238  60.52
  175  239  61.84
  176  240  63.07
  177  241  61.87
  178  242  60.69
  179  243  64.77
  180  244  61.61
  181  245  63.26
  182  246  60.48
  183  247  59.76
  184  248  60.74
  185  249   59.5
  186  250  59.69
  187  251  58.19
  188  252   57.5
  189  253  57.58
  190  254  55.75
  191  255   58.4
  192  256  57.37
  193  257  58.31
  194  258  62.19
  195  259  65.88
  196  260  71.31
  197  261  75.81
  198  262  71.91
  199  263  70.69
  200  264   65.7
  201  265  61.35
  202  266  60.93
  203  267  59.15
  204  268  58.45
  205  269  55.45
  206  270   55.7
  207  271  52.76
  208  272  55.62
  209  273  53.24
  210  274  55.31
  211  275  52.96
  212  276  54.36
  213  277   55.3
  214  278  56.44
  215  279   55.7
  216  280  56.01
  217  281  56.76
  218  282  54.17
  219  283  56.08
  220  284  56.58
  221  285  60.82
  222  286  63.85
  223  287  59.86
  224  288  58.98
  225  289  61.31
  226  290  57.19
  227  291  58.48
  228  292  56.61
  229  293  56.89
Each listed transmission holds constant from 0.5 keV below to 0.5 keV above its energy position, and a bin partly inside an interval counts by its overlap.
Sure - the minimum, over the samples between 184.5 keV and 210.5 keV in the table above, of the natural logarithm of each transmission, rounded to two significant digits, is 4.2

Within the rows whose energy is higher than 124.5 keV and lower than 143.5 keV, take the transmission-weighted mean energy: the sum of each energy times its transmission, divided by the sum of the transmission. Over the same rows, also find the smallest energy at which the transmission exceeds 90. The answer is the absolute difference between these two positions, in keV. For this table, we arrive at 9.0 keV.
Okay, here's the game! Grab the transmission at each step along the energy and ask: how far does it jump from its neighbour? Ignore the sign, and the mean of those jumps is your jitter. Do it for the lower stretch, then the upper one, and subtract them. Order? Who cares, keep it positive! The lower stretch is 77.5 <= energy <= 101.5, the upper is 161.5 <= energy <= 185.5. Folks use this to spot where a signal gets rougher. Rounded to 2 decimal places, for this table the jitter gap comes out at 0.33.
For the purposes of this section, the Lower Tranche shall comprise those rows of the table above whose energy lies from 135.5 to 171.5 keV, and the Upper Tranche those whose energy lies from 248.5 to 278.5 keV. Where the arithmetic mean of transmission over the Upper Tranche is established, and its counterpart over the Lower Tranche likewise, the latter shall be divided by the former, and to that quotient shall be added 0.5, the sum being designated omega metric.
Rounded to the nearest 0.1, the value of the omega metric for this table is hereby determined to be 2.1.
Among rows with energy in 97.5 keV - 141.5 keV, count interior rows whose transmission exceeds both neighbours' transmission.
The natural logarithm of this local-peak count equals 2.8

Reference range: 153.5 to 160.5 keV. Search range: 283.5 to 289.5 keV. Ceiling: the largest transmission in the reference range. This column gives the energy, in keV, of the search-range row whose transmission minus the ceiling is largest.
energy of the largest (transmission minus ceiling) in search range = 286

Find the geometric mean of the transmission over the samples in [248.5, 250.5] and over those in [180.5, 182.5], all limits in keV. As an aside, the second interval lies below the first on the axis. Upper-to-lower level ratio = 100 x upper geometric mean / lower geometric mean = 72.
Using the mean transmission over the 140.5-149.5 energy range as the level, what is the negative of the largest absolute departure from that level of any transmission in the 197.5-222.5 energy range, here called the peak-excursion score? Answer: -33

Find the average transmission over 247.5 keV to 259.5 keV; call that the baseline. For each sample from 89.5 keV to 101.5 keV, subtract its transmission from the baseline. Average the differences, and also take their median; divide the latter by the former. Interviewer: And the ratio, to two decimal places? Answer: 0.86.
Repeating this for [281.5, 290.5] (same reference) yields 0.56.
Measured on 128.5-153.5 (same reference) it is 1.01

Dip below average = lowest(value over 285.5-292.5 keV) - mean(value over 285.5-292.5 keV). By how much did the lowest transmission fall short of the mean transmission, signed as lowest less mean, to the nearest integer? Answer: -3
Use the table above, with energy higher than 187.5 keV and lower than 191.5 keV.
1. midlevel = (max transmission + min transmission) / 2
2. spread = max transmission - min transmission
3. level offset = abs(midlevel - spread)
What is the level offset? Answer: 79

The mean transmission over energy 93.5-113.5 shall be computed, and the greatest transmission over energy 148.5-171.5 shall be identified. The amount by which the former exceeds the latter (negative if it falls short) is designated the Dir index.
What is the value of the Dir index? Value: -23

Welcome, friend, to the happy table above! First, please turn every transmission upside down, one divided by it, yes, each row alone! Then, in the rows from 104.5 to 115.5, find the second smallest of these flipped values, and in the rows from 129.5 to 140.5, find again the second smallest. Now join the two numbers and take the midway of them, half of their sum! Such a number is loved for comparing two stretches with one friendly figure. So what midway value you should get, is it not 0.0101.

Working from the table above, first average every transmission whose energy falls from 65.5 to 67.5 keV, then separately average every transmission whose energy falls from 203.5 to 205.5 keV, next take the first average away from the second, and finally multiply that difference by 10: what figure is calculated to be -100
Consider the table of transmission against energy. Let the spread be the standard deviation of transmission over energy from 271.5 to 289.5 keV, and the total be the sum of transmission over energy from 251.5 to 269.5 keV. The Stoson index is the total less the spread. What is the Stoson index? 1121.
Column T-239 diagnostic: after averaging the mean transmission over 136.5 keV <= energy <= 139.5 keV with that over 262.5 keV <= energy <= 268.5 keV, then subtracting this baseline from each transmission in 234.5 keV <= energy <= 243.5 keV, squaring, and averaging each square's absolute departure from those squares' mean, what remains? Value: 41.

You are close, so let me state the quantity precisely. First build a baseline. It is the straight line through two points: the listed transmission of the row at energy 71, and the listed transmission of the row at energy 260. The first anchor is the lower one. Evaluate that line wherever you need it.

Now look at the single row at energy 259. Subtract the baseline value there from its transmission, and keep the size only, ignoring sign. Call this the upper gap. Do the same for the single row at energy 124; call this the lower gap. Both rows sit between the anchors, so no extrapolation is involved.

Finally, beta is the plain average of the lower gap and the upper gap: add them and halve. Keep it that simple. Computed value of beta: 14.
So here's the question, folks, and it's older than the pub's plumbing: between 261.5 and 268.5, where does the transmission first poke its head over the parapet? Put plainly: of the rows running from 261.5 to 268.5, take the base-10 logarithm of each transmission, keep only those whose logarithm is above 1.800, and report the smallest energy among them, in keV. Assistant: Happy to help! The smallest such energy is 262 keV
